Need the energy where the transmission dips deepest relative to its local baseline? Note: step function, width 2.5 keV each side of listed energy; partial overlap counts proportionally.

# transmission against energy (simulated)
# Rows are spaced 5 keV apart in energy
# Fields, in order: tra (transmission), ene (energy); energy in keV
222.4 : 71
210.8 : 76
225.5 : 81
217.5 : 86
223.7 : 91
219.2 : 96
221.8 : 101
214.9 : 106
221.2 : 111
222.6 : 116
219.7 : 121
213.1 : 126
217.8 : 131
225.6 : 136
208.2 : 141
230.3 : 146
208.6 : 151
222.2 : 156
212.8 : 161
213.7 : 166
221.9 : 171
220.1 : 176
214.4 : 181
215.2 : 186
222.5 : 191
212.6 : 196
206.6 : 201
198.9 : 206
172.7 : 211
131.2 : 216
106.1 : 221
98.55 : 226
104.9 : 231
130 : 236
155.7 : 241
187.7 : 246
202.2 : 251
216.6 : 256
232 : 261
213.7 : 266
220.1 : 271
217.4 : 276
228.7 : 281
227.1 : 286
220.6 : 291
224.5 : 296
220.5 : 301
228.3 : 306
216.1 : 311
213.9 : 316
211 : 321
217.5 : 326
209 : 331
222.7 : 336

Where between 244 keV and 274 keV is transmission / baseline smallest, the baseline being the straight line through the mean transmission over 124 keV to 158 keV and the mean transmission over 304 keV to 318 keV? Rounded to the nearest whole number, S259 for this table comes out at 246 keV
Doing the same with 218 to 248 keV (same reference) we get 226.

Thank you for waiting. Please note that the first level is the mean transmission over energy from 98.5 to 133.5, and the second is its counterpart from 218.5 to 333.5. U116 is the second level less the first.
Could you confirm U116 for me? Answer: -23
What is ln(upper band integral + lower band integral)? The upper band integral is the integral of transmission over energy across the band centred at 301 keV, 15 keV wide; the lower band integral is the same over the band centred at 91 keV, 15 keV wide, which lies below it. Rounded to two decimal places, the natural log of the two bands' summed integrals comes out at 8.81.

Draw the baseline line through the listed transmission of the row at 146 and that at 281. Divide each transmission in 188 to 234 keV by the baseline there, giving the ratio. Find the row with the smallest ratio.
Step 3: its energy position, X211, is 226 keV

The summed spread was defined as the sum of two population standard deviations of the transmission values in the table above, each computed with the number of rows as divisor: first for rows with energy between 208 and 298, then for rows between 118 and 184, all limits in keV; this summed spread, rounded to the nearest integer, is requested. 53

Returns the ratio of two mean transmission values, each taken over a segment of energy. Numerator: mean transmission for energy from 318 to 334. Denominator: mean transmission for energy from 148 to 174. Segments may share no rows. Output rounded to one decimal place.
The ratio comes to 1.0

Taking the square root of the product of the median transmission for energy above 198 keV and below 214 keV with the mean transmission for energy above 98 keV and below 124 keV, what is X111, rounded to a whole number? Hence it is 209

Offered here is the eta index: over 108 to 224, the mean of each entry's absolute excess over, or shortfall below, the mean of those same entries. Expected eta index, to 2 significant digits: 19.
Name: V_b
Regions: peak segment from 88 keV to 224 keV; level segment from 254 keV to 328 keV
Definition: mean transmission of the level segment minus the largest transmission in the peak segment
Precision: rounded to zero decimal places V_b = -10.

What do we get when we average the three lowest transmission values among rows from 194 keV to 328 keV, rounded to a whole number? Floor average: 103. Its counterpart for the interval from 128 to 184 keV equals 210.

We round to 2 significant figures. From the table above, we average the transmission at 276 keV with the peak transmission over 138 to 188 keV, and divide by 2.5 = 90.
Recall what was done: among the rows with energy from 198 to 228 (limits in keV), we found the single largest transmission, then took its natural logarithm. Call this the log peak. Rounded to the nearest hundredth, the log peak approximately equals 5.33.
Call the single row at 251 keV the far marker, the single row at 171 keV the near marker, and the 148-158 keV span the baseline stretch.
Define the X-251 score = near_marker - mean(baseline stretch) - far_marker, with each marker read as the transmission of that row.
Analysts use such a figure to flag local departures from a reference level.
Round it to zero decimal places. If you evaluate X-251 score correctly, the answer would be -196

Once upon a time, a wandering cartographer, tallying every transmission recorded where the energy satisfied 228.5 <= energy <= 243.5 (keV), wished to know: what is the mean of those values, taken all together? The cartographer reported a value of 130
